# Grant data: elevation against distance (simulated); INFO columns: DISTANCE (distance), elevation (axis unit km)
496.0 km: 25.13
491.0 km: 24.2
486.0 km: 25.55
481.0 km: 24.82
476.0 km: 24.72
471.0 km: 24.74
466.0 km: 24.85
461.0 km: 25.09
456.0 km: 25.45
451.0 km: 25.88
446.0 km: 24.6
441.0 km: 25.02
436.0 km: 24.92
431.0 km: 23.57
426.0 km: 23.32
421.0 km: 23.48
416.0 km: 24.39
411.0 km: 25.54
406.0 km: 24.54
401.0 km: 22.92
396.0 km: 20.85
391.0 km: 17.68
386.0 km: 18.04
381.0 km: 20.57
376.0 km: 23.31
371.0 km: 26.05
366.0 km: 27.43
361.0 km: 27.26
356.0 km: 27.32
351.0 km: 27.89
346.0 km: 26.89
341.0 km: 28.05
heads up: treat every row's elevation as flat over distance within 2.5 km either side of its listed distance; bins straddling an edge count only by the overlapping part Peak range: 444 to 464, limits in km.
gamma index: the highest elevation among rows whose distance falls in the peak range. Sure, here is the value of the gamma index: 25.88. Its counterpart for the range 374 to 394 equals 23.31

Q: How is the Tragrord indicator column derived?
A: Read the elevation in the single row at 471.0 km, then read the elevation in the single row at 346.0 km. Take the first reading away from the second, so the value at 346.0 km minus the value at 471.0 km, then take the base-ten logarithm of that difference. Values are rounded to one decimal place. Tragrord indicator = 0.3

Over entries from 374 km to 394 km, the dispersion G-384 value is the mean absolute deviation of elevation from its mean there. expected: 2.0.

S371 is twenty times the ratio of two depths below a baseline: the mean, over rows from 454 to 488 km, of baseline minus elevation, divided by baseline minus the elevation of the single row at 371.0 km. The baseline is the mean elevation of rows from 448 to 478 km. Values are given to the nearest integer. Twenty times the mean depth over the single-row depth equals -2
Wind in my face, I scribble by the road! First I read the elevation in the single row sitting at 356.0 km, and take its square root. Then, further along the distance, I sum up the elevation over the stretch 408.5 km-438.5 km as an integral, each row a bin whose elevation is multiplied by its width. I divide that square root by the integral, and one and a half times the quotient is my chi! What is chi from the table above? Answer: 0.011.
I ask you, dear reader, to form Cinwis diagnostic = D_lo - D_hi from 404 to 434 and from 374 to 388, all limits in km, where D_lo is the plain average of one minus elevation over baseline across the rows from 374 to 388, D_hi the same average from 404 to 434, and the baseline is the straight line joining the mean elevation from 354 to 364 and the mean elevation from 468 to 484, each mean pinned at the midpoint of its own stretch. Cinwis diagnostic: 0.16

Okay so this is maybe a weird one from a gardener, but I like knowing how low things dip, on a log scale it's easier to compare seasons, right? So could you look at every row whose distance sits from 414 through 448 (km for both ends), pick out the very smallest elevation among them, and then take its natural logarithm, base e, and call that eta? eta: 3.15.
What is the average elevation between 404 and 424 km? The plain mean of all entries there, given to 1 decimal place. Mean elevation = 24.5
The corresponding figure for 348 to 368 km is 27.5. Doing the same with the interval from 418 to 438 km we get 23.8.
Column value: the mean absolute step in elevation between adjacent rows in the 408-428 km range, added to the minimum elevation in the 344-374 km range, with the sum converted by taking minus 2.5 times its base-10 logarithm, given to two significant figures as -3.6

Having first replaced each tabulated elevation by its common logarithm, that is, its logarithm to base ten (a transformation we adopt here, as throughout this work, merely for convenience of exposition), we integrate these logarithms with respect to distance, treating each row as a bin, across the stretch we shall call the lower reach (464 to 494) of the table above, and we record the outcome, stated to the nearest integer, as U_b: 42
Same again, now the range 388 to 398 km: 13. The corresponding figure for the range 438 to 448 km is 14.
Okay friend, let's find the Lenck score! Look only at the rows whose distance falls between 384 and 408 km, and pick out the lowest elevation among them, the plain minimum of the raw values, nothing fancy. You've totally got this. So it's 17.68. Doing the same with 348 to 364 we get 27.26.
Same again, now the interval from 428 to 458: 23.57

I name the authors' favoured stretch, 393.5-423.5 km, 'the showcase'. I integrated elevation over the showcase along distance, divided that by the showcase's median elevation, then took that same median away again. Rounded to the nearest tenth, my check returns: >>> 5.7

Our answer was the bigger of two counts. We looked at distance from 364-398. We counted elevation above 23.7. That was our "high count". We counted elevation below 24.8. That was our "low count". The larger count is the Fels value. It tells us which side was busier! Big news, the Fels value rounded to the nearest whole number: 5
